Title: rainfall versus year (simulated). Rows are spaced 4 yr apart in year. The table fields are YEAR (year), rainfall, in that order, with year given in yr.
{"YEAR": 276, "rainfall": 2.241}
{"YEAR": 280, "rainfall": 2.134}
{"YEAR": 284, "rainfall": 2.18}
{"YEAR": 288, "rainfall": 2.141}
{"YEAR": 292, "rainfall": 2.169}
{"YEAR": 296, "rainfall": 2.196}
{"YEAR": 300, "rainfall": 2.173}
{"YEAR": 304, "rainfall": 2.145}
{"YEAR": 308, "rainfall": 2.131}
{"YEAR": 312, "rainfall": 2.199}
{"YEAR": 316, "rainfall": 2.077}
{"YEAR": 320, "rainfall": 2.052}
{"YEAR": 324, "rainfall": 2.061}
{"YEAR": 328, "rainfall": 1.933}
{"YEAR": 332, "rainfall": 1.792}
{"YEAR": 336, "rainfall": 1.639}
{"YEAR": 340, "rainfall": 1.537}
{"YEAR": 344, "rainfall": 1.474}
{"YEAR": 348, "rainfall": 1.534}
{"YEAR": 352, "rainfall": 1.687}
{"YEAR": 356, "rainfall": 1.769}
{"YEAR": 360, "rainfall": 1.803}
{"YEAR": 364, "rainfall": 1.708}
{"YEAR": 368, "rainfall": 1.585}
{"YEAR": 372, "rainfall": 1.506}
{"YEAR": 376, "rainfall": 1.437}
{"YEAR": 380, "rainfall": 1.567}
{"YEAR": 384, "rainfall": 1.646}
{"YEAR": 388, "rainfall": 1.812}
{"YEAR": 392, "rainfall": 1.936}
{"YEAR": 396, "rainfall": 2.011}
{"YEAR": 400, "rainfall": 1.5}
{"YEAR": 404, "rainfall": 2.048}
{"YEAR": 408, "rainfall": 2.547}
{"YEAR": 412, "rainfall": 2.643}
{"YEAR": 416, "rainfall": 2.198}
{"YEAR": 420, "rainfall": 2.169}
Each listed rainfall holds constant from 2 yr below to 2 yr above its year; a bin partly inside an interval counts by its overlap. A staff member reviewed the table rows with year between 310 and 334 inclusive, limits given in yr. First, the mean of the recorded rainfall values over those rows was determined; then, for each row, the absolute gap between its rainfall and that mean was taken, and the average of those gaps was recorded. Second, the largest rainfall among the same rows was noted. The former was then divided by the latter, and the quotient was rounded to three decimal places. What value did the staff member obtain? 0.047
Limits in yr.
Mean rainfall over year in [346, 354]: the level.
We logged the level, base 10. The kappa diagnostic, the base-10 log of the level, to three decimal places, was 0.207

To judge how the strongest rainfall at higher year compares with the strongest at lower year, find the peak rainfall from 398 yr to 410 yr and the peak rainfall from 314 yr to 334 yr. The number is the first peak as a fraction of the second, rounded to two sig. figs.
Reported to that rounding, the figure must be 1.2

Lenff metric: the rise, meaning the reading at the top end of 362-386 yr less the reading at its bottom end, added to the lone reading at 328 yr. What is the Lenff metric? 1.87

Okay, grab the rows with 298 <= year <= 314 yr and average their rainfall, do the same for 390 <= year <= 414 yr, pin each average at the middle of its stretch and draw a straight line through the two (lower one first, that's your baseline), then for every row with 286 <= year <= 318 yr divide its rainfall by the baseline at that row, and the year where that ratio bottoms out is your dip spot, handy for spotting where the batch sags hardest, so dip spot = 316 yr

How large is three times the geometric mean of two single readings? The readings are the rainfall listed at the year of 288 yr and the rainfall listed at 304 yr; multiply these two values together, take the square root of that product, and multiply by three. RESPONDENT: 6.43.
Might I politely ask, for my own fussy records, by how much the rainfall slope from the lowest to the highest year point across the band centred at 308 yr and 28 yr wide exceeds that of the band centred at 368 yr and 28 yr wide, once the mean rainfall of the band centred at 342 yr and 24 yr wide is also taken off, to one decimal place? -1.6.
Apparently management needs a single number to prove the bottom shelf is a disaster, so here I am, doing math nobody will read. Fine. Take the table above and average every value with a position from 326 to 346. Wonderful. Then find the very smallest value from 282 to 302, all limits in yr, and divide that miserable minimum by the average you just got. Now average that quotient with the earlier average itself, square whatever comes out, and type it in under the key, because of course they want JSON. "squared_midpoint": 2.18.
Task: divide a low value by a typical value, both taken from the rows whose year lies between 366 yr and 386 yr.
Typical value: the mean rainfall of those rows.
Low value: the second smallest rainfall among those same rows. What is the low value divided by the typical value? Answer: 0.97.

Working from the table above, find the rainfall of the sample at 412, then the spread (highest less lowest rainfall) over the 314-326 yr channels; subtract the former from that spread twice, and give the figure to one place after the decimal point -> -5.3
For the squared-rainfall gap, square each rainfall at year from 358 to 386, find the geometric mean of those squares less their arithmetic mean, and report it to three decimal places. -0.026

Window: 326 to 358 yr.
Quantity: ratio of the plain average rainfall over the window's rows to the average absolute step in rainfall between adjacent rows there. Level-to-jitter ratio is 16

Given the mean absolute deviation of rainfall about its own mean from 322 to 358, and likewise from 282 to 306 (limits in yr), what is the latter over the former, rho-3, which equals 0.10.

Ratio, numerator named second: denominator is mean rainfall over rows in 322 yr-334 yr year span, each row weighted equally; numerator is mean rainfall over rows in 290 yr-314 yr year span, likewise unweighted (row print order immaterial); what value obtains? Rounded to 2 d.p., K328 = 1.12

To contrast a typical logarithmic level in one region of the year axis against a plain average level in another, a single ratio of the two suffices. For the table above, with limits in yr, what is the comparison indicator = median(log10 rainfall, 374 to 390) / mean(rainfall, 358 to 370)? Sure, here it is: 0.121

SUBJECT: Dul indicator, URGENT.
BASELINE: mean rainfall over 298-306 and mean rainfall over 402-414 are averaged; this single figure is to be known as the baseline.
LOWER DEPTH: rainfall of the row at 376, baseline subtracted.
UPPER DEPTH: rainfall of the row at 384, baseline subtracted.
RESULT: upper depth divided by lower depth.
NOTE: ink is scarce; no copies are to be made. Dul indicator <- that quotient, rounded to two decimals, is 0.75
